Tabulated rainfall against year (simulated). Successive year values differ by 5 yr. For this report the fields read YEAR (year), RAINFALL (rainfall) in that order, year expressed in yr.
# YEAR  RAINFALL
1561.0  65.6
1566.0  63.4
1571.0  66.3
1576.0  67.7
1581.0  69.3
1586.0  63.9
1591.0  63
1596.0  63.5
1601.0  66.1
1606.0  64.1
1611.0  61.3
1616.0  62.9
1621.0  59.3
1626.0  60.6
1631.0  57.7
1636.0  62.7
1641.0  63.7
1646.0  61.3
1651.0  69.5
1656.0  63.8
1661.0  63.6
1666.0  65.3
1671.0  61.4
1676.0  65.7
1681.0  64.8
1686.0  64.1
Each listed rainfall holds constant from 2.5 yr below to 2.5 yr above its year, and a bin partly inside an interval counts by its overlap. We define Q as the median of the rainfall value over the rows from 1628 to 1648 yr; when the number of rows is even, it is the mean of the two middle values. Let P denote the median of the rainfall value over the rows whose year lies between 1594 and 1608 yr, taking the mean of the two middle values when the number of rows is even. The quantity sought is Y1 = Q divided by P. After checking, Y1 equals 0.97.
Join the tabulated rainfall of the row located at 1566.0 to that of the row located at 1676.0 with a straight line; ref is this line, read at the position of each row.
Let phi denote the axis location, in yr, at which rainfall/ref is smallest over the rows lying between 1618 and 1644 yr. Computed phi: 1631.0 yr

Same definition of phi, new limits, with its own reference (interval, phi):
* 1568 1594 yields 1591.0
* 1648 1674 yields 1671.0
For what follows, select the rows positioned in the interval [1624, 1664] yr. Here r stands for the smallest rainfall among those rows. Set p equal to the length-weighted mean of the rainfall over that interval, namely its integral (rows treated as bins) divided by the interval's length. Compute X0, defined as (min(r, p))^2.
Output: 3329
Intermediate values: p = 62.9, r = 57.7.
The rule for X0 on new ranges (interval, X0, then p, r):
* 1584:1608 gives 3969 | 64.1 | 63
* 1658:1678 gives 3770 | 64.0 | 61.4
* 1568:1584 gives 4396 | 67.5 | 66.3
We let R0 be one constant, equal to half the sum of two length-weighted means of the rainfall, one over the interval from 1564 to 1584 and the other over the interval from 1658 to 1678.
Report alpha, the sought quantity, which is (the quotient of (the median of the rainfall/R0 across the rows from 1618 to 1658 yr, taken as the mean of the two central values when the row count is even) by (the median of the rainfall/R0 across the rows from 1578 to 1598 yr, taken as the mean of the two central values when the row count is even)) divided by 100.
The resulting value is 0.0097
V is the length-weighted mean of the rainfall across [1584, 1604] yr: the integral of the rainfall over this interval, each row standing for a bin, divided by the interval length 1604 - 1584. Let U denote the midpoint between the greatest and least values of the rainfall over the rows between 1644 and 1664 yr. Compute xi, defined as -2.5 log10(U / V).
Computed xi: -0.021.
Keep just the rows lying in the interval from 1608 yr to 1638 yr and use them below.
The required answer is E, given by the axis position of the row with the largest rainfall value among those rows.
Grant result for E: 1616.0 yr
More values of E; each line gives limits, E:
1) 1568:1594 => 1581.0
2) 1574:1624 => 1581.0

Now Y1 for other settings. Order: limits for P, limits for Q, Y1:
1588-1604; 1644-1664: 1.00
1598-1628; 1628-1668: 1.02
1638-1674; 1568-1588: 1.05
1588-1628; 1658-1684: 1.03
